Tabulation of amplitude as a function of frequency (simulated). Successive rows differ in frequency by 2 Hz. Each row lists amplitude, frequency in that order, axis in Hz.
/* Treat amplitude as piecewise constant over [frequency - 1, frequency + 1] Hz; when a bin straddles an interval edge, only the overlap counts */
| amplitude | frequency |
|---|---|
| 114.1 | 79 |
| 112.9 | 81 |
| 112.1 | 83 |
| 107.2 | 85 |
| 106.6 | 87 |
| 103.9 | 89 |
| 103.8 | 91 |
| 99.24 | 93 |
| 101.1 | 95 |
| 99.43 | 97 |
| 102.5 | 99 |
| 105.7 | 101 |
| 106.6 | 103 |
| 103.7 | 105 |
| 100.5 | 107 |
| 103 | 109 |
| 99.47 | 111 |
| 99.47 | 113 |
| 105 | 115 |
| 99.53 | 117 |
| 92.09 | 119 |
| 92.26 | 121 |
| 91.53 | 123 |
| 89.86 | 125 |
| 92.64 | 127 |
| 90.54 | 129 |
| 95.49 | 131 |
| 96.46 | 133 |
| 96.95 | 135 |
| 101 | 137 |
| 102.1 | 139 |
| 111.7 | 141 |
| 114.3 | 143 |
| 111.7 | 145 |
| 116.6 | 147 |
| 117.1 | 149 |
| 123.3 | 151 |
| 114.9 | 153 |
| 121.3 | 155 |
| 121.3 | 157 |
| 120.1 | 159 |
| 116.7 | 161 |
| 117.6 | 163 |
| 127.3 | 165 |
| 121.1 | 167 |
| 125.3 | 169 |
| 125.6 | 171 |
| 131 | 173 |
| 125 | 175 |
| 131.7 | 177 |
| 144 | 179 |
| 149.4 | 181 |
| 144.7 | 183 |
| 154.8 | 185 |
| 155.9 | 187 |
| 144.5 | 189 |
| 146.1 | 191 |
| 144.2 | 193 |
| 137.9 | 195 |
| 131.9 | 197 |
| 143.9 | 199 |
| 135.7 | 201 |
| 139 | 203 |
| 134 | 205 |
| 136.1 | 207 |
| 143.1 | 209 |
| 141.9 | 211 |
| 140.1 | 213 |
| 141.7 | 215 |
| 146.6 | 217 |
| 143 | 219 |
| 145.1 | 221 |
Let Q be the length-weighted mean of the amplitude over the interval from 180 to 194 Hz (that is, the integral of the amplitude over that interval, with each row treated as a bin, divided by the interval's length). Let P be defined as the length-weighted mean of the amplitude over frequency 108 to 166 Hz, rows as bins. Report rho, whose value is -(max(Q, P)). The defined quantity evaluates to -149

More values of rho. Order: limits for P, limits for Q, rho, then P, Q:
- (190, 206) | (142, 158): -139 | 139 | 118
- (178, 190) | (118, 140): -149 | 149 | 95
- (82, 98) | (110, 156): -104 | 104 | 103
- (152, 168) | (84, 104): -120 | 120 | 104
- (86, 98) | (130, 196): -124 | 102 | 124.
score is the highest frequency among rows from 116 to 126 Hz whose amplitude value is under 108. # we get 125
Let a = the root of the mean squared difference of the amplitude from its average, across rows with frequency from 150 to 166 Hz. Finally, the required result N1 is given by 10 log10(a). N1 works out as 5.7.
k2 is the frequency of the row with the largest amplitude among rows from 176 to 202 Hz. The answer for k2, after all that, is 187 Hz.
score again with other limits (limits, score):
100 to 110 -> 109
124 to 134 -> 133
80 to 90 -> 89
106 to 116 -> 115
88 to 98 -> 97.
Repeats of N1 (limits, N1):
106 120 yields 5.7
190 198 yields 7.5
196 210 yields 6.2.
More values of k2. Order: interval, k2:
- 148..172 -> 165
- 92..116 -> 103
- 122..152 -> 151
